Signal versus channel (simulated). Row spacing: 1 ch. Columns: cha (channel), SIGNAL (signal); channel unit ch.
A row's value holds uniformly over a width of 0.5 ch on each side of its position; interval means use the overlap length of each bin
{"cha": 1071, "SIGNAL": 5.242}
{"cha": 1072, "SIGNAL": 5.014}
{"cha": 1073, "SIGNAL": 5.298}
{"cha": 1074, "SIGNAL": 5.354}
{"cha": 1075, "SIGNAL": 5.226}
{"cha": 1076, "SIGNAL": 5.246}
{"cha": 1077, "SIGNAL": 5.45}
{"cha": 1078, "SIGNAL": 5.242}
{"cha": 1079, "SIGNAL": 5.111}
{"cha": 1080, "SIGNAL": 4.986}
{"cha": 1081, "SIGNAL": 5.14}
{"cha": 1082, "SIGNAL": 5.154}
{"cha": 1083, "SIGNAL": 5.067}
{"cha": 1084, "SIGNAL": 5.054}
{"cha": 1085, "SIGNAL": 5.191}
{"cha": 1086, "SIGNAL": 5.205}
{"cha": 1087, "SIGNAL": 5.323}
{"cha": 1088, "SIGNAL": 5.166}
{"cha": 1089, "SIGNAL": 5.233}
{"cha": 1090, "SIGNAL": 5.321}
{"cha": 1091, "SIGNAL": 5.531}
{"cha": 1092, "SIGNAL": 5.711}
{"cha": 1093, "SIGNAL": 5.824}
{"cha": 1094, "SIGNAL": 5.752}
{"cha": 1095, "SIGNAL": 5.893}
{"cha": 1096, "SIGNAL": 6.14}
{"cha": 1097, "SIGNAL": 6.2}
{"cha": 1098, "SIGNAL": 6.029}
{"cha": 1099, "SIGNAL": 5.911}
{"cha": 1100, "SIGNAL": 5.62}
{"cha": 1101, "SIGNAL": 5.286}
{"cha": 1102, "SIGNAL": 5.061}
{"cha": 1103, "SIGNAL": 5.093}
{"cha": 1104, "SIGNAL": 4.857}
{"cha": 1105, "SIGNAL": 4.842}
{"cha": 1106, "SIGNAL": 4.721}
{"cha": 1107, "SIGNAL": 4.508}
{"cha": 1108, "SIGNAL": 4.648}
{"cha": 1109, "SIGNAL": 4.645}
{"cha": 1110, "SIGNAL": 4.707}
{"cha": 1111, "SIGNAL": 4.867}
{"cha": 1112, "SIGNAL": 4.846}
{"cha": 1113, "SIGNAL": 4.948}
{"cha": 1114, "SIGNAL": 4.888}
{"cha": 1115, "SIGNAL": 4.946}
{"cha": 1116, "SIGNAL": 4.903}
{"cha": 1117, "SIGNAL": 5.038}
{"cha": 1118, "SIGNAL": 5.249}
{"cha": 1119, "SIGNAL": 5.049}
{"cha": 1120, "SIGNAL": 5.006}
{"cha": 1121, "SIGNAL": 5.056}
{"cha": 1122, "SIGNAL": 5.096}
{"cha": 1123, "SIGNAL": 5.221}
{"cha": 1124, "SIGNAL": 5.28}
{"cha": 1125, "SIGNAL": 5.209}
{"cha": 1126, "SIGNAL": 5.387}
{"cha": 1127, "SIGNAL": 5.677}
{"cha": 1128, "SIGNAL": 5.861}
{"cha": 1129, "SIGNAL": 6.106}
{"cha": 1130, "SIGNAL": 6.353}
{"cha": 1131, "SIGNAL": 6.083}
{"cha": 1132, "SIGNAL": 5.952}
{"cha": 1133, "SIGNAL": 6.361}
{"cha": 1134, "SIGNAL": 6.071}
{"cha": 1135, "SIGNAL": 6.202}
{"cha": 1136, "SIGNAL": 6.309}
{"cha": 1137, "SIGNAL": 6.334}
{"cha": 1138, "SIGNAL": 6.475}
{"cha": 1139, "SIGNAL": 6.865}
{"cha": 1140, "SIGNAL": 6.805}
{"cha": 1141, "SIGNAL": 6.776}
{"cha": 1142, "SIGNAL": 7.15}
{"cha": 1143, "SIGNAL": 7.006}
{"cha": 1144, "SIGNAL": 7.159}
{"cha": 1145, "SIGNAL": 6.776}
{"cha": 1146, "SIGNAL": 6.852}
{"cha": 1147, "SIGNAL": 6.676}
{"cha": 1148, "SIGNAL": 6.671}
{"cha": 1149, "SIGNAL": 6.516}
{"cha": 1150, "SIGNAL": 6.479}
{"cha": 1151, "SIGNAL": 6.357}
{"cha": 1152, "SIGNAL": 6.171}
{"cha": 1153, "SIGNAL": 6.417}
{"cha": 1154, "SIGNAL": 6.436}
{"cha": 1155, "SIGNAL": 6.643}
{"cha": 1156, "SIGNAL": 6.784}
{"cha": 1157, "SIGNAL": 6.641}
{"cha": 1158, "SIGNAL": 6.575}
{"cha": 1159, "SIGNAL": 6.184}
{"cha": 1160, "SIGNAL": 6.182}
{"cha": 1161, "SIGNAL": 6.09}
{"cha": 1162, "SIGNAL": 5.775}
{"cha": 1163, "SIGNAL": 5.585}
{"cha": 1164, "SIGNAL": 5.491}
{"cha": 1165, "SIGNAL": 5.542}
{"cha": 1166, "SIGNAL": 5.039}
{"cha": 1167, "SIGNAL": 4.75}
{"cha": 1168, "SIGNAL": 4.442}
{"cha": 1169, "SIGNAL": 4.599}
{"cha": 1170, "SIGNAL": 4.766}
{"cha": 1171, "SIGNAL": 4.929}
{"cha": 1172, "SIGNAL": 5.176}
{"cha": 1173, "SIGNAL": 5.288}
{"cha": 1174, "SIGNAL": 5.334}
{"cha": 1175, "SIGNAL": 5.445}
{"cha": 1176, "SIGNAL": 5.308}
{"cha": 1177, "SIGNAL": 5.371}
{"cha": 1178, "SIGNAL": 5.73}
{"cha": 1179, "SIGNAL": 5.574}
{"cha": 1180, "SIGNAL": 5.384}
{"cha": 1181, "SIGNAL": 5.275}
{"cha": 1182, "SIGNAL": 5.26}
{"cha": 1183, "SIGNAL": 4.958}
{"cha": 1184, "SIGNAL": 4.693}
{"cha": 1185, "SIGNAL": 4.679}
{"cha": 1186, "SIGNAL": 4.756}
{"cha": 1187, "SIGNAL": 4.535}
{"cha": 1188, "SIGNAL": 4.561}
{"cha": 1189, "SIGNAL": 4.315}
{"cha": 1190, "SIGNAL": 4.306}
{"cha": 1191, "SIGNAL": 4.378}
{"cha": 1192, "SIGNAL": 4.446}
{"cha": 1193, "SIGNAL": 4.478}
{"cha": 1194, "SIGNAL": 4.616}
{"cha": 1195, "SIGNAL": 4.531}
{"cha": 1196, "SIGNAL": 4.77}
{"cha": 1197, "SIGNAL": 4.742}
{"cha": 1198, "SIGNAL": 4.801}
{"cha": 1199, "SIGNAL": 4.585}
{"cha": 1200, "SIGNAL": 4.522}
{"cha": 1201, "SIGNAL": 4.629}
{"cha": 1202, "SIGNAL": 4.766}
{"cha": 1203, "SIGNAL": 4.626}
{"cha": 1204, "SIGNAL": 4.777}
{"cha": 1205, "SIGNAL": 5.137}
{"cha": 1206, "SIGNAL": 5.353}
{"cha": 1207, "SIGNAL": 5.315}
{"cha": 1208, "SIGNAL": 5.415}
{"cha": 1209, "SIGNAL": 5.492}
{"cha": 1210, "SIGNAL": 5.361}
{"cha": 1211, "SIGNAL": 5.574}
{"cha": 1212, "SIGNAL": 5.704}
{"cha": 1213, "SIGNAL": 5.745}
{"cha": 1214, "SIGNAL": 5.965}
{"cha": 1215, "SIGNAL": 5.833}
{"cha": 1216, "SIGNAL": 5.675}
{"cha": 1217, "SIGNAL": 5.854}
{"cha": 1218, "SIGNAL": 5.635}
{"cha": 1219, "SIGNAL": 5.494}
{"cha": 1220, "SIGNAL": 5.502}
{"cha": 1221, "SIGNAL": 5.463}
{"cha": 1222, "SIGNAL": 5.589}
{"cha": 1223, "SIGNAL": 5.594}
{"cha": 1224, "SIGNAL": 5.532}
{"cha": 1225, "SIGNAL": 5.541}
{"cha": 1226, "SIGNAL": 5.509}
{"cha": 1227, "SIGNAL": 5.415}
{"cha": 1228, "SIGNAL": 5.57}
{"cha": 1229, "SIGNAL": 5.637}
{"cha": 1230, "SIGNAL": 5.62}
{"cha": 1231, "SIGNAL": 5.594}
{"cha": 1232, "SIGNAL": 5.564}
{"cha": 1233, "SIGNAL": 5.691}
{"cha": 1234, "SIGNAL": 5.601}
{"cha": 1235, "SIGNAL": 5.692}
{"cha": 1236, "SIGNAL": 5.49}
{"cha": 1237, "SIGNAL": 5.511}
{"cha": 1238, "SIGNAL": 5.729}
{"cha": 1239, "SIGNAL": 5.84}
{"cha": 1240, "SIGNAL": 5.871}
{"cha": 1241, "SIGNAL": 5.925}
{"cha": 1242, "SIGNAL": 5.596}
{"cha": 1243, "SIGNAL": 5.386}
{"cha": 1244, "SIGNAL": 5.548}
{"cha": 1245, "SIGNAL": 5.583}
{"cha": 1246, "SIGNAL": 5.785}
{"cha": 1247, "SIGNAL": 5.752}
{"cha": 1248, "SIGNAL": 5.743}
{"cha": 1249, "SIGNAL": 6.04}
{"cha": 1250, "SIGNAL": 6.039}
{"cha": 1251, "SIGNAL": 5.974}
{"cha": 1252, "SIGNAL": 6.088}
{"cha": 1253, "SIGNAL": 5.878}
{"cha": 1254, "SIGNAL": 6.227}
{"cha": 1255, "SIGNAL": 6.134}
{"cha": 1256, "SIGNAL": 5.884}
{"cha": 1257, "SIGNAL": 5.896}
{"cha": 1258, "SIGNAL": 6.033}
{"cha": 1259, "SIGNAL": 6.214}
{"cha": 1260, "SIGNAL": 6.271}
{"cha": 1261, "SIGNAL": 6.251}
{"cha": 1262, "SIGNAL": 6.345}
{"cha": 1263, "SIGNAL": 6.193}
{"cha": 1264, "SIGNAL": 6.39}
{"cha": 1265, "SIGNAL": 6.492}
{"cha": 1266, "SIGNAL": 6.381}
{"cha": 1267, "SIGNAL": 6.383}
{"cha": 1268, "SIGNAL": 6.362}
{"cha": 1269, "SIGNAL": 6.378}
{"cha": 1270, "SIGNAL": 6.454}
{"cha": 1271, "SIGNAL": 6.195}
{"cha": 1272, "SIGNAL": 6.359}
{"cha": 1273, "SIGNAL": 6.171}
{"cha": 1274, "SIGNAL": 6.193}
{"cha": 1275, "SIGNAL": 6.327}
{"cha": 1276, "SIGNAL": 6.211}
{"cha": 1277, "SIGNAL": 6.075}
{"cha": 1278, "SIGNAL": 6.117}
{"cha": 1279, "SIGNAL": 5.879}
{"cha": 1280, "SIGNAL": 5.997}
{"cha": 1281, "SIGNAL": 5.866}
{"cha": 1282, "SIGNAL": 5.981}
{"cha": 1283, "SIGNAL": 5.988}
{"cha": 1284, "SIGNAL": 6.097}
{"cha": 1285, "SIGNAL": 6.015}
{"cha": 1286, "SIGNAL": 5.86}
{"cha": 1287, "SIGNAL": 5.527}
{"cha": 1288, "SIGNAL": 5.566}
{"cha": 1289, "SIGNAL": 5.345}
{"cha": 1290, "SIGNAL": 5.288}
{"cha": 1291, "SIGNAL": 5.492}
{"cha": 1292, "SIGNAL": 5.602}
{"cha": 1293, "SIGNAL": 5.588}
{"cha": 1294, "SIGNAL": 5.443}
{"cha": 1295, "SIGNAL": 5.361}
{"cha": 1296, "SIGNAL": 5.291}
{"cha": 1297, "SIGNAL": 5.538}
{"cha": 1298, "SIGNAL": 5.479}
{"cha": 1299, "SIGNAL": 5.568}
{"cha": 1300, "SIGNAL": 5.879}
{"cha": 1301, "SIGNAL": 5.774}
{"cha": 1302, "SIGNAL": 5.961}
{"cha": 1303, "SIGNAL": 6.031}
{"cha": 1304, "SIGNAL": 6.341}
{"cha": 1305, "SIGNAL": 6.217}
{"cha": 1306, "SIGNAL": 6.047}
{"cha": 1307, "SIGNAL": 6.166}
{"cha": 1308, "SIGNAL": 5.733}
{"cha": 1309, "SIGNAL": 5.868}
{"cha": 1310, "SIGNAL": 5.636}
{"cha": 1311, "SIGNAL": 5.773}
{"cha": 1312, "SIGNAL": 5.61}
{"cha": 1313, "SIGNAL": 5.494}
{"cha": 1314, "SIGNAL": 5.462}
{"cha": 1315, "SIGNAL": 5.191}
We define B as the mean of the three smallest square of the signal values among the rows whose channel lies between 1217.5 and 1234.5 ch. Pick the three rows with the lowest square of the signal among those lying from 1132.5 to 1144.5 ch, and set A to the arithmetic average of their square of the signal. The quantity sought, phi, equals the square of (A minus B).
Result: 74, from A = 38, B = 30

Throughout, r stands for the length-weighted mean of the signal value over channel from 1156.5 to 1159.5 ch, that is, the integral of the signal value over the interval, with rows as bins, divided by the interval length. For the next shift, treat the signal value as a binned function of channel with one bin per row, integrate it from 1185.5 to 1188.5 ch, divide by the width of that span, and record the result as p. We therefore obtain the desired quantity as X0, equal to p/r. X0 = 0.71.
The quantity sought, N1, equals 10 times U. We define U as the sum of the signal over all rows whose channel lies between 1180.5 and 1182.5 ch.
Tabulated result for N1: 105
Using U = 11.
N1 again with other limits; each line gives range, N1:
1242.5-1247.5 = 281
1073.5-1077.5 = 213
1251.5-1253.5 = 120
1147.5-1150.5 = 197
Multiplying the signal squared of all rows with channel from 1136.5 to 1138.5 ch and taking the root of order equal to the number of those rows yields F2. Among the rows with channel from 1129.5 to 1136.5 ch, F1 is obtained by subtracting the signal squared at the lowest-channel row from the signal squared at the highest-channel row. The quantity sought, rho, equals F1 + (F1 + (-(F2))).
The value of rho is -42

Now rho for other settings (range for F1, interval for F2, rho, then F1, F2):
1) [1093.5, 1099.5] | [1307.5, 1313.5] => -29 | 2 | 32.3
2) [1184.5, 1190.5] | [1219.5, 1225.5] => -37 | -3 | 30.7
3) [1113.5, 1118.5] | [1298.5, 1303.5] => -27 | 4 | 34.1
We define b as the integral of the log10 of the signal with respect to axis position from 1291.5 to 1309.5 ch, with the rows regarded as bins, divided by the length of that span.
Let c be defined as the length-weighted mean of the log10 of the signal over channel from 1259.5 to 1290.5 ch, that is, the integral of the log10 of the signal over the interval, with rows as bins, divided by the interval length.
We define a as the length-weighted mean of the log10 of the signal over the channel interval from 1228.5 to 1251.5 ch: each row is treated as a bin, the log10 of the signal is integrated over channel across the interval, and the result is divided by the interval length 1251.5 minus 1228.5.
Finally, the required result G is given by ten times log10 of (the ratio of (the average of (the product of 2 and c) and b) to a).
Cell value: 1.88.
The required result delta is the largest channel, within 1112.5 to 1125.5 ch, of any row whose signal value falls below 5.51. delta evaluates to 1125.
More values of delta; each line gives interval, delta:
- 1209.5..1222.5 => 1221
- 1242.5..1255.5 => 1243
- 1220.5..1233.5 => 1227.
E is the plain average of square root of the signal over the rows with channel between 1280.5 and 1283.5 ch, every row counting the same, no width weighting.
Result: 2.44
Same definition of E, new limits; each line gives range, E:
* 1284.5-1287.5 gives 2.41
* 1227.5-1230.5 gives 2.37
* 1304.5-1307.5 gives 2.48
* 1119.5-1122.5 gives 2.25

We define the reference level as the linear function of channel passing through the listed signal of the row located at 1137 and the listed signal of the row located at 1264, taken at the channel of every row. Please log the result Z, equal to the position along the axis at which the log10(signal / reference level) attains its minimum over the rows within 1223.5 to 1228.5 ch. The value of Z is 1227 ch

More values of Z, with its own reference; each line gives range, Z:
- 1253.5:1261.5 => 1256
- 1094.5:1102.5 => 1102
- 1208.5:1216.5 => 1210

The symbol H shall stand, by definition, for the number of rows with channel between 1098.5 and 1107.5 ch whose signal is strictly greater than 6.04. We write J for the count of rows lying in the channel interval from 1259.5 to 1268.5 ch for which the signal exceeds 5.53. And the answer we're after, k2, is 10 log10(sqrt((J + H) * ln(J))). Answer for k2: 6.5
